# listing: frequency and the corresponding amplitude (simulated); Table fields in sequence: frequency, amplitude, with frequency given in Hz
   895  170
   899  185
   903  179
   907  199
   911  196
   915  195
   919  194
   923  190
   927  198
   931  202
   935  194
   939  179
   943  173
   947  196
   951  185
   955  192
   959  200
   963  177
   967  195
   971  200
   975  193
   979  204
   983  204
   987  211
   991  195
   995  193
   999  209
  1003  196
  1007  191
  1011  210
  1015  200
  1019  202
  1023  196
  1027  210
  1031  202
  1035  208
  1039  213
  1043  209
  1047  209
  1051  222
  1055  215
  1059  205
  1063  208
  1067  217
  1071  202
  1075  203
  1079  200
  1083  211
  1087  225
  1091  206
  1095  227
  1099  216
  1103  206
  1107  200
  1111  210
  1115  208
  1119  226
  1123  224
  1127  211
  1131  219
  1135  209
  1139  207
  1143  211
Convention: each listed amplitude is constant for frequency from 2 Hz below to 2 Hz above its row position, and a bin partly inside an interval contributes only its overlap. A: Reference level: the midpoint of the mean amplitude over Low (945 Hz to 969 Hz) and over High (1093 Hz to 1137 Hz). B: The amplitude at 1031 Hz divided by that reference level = 1.00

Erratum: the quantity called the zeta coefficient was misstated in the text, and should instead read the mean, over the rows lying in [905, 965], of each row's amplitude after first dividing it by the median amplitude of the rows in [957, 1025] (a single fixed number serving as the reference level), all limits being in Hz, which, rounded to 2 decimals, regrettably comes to 0.96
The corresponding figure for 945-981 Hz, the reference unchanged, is 0.97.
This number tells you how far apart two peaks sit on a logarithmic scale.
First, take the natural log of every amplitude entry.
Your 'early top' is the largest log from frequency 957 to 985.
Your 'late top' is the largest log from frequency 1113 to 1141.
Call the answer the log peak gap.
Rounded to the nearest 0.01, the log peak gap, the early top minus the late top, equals -0.10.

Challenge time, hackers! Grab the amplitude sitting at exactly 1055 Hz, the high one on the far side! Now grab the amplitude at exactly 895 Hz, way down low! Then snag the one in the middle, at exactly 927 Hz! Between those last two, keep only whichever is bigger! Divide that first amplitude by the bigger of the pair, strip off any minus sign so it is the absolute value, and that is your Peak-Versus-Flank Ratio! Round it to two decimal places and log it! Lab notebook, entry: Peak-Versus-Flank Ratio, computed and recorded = 1.09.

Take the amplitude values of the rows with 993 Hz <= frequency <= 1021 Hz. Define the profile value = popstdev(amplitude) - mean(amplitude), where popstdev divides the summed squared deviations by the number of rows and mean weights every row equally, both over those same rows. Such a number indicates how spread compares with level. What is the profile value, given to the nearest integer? -193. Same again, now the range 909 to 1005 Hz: -186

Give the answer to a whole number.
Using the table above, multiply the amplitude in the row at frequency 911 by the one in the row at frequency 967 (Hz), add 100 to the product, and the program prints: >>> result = 38320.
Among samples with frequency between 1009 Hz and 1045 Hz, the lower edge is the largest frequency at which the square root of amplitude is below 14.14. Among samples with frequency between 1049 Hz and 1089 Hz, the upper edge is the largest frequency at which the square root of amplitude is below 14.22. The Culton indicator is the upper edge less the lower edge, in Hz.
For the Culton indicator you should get 56 Hz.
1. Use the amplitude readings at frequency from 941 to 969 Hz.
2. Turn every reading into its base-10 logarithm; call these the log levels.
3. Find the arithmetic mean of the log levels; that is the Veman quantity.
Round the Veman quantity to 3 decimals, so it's 2.274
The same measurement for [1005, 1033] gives 2.304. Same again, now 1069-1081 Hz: 2.305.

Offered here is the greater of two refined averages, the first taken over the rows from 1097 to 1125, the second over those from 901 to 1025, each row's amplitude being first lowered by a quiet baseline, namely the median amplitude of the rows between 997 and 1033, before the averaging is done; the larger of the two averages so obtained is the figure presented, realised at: 10.9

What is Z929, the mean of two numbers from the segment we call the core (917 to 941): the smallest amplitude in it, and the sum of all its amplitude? 668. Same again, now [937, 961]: 649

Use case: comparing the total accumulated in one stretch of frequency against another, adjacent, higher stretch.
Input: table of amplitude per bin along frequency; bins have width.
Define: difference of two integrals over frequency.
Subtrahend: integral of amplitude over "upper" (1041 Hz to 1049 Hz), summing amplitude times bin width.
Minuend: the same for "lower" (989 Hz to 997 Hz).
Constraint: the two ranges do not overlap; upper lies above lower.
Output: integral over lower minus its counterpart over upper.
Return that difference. -120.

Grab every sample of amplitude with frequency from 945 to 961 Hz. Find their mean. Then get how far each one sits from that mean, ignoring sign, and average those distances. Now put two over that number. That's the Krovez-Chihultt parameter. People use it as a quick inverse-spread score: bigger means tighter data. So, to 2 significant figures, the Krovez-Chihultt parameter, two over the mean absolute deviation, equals 0.42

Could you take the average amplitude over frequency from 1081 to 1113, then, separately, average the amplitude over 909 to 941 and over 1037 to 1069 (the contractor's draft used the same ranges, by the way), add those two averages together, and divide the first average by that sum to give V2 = 0.524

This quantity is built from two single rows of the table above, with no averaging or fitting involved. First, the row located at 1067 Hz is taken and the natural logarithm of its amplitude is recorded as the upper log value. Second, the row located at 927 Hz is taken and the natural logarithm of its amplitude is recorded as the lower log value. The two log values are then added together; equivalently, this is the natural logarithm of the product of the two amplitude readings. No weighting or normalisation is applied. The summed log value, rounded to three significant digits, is 10.7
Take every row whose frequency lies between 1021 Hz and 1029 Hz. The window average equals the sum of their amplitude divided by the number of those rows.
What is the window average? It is 203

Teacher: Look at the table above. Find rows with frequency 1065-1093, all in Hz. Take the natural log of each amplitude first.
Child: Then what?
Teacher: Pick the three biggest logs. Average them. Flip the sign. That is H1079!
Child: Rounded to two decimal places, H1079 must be -5.38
